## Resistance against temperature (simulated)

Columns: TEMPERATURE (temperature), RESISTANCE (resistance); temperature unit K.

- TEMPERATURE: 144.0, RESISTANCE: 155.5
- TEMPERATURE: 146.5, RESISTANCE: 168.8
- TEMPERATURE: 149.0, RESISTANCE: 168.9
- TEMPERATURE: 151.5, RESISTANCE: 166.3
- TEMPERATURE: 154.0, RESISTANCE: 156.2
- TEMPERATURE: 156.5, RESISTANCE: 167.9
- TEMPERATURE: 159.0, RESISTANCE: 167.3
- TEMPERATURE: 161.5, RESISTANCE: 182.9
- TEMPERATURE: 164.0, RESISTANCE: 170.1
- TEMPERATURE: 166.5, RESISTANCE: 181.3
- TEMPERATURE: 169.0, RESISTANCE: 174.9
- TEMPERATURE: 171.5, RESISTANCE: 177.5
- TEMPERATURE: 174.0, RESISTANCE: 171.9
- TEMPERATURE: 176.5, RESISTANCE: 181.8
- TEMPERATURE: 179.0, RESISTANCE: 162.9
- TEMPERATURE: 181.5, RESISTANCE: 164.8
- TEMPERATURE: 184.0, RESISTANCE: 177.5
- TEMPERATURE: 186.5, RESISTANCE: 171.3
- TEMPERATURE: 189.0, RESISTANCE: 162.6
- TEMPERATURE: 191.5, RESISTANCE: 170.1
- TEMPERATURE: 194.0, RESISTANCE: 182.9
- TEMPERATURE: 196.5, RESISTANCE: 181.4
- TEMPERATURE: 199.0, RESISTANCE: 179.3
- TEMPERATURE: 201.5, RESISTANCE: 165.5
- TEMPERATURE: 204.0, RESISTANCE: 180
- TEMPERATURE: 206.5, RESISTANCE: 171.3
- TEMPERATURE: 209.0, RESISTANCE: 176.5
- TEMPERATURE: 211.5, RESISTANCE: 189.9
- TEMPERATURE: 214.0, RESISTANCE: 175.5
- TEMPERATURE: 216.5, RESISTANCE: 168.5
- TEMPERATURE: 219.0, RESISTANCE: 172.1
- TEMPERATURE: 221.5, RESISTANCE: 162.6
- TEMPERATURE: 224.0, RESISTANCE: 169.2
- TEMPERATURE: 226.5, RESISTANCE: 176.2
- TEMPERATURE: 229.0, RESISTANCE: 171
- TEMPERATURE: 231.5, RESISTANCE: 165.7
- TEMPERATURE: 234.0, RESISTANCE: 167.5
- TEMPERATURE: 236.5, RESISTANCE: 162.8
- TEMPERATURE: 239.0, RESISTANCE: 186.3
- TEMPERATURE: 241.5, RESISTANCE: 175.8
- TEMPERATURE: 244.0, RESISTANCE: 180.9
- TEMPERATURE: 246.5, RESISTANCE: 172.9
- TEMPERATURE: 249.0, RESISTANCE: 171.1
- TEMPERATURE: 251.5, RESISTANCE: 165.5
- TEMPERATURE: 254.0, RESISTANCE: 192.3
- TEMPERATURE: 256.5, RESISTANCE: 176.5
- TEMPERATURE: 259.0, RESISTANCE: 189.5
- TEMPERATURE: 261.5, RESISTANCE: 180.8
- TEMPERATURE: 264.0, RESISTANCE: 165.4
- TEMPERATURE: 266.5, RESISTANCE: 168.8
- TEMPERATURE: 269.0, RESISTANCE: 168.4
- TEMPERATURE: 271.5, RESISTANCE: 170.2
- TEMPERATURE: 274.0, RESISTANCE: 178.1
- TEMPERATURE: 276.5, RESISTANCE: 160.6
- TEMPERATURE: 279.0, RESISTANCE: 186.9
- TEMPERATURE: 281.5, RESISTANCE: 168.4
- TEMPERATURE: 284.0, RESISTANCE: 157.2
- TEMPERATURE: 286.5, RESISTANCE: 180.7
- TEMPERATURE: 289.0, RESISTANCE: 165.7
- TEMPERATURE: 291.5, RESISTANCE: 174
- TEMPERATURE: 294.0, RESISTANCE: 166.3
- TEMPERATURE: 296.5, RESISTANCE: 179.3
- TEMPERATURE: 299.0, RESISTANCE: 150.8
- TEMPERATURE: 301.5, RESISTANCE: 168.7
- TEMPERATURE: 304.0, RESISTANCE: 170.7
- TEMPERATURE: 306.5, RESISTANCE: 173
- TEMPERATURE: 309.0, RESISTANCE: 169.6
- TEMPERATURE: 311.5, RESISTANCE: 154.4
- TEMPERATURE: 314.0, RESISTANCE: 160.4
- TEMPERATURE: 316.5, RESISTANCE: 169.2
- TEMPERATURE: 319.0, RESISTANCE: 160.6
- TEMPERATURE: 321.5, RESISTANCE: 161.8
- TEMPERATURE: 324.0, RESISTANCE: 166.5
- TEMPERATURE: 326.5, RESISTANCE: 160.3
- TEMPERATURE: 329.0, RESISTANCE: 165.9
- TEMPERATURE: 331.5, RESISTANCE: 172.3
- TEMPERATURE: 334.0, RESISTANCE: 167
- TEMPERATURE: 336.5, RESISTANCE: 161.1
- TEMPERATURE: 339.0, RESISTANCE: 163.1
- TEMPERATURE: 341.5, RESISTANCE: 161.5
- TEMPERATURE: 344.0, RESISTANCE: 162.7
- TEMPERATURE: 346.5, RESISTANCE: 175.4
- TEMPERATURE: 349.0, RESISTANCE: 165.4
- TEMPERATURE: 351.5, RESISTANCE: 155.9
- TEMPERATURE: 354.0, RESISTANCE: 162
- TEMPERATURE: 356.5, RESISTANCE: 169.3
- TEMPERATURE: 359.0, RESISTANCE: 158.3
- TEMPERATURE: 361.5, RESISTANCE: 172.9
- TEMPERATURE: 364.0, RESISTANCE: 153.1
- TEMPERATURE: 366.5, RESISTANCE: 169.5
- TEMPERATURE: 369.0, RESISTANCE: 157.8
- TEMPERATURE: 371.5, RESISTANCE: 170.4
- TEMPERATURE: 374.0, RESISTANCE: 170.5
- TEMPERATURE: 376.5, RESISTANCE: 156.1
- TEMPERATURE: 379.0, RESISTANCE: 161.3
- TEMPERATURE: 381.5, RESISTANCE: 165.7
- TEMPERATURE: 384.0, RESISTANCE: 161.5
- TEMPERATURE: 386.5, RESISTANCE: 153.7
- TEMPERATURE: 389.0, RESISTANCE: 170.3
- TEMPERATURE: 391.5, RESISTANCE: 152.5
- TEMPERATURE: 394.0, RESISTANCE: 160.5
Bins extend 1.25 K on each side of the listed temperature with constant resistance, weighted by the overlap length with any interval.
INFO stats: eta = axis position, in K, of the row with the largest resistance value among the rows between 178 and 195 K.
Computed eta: 194.0 K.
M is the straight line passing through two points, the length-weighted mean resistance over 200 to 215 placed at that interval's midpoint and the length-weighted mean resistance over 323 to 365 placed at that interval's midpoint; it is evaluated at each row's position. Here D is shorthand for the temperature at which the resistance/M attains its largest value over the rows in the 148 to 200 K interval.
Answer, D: 194.0 K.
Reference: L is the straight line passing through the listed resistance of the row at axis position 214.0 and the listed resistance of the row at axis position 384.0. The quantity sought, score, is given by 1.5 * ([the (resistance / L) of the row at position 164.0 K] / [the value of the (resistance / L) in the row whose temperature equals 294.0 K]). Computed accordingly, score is 1.44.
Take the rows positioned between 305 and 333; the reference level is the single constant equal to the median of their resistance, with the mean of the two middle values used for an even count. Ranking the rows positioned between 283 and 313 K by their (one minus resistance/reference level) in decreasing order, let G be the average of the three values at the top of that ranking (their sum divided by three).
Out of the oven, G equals 0.071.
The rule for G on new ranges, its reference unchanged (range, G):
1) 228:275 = 0.008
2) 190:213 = -0.018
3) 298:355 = 0.074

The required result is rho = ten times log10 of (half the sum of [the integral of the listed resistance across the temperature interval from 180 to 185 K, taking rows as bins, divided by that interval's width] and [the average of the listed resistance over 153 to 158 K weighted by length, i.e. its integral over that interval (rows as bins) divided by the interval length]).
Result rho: 22.2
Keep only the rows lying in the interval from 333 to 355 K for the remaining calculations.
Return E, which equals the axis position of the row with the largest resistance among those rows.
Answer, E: 346.5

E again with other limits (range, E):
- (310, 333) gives 331.5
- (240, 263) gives 254.0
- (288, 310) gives 296.5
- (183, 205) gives 194.0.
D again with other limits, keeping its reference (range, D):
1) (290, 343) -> 296.5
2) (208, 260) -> 254.0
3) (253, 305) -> 254.0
